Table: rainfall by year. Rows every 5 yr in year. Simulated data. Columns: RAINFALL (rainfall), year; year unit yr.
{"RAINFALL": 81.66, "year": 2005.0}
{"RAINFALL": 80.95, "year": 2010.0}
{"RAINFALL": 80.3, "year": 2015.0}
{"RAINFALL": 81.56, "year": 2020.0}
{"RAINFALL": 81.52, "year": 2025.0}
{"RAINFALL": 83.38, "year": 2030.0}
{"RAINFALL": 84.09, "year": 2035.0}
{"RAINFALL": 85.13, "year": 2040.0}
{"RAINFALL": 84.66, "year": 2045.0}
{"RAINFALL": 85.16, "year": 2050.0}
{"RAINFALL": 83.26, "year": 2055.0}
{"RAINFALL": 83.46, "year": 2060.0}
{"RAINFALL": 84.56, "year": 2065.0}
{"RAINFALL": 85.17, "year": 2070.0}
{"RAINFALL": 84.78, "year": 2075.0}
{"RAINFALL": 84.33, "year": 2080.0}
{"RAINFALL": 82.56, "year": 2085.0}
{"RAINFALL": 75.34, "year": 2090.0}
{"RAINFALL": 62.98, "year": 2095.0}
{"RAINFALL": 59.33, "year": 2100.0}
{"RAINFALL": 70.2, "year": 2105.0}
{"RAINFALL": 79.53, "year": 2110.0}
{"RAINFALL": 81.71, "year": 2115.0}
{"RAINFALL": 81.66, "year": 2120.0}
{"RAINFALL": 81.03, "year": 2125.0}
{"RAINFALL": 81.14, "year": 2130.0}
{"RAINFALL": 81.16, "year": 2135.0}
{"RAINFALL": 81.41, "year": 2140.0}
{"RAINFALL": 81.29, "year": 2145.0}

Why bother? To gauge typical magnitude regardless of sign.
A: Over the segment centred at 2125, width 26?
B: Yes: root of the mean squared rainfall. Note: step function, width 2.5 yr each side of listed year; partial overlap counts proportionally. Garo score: 81.3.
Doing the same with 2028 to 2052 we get 84.5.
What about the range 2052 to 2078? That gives 84.2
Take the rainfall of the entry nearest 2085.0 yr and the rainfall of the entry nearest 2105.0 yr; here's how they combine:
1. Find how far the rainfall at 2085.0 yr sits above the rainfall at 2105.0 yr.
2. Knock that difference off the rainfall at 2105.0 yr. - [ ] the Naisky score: 58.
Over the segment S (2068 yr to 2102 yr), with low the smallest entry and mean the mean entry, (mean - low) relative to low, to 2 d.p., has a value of 0.29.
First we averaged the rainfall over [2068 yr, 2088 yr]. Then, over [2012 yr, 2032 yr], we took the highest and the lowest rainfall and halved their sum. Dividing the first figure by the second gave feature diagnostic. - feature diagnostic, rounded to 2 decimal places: 1.03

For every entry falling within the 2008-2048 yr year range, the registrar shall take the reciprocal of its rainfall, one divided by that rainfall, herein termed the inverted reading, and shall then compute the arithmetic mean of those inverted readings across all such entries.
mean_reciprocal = 0.0121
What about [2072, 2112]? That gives 0.0136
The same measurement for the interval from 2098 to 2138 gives 0.0131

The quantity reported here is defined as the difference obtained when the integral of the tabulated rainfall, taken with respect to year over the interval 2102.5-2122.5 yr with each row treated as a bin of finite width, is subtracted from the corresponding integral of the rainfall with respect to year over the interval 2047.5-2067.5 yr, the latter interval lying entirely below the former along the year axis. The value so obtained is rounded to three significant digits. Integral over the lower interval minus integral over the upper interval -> 117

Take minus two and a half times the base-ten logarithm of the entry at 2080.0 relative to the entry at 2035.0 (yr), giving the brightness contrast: 0.00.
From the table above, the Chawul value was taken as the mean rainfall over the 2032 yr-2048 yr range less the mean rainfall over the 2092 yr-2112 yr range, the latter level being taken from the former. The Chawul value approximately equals 17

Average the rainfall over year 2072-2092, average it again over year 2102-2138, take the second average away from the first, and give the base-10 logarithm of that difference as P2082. 0.4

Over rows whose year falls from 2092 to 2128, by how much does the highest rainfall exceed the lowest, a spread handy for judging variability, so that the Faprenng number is 22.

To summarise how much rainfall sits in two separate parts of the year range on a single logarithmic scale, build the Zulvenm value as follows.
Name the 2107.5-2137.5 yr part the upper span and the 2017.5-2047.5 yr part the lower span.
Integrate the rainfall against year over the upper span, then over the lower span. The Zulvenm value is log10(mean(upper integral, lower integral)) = 3.39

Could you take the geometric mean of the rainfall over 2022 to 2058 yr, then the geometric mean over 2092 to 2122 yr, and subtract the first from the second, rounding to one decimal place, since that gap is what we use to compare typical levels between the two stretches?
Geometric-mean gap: -11.9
